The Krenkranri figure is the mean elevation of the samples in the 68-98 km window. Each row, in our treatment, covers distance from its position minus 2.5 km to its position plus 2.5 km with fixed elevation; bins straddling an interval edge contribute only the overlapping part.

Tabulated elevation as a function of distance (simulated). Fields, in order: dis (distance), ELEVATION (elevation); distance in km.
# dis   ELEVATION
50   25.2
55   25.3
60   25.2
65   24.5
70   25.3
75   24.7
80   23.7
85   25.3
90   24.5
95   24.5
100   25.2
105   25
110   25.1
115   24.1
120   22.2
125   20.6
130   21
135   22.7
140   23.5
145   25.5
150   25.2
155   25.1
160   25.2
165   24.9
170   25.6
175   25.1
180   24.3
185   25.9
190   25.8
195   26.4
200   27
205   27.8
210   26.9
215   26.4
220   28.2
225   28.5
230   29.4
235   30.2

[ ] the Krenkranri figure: 24.7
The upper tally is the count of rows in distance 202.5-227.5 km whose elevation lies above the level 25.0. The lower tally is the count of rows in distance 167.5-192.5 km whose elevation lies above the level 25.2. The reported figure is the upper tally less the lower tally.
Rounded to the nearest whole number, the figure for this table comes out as 2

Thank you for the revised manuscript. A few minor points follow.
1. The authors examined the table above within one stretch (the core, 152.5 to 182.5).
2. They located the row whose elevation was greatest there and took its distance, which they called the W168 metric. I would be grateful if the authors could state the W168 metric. 170 km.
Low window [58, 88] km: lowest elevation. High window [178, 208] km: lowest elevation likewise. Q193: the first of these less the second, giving -1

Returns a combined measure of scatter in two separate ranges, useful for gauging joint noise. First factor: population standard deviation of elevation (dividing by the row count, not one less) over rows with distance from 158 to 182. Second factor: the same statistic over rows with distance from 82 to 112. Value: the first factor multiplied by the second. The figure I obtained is 0.14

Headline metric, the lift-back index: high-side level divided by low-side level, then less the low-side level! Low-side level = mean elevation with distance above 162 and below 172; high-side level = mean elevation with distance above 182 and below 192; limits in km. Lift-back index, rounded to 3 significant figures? -24.2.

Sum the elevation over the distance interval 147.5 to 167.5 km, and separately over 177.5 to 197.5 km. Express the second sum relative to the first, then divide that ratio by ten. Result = 0.102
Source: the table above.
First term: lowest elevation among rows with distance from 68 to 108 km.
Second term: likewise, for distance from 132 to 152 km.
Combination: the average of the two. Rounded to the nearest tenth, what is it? 23.2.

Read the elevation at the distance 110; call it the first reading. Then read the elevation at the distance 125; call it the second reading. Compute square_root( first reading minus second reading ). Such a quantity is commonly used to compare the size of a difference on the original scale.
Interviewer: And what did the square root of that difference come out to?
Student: 2.12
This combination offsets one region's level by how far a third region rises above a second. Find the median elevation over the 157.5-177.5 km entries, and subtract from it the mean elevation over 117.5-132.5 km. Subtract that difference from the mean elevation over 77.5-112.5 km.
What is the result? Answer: 20.9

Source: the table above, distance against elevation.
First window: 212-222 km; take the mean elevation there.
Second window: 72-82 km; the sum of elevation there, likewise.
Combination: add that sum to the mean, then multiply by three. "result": 227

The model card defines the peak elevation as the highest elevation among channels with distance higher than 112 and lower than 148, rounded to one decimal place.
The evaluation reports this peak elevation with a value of 25.5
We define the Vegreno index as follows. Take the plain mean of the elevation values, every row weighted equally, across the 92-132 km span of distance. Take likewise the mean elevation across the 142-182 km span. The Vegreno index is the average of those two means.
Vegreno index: 24.3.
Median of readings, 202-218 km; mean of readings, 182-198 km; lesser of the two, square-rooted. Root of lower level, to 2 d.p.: 5.10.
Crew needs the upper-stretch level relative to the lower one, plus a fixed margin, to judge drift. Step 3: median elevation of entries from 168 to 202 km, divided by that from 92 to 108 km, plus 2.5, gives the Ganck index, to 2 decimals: 3.53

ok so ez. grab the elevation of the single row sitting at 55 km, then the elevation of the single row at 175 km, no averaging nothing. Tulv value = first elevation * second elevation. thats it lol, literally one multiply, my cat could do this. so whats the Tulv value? 635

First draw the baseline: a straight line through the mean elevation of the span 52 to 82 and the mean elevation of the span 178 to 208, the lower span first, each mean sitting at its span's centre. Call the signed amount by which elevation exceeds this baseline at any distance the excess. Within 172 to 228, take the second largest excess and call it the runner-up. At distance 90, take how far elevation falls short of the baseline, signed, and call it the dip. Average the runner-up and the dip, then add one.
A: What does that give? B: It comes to 2.1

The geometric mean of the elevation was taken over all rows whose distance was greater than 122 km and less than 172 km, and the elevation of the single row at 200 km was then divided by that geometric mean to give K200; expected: 1.13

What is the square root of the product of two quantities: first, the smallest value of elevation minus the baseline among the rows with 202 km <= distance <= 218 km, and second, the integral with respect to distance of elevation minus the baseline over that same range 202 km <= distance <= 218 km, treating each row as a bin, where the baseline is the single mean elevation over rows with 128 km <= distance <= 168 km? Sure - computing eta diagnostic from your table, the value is 10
